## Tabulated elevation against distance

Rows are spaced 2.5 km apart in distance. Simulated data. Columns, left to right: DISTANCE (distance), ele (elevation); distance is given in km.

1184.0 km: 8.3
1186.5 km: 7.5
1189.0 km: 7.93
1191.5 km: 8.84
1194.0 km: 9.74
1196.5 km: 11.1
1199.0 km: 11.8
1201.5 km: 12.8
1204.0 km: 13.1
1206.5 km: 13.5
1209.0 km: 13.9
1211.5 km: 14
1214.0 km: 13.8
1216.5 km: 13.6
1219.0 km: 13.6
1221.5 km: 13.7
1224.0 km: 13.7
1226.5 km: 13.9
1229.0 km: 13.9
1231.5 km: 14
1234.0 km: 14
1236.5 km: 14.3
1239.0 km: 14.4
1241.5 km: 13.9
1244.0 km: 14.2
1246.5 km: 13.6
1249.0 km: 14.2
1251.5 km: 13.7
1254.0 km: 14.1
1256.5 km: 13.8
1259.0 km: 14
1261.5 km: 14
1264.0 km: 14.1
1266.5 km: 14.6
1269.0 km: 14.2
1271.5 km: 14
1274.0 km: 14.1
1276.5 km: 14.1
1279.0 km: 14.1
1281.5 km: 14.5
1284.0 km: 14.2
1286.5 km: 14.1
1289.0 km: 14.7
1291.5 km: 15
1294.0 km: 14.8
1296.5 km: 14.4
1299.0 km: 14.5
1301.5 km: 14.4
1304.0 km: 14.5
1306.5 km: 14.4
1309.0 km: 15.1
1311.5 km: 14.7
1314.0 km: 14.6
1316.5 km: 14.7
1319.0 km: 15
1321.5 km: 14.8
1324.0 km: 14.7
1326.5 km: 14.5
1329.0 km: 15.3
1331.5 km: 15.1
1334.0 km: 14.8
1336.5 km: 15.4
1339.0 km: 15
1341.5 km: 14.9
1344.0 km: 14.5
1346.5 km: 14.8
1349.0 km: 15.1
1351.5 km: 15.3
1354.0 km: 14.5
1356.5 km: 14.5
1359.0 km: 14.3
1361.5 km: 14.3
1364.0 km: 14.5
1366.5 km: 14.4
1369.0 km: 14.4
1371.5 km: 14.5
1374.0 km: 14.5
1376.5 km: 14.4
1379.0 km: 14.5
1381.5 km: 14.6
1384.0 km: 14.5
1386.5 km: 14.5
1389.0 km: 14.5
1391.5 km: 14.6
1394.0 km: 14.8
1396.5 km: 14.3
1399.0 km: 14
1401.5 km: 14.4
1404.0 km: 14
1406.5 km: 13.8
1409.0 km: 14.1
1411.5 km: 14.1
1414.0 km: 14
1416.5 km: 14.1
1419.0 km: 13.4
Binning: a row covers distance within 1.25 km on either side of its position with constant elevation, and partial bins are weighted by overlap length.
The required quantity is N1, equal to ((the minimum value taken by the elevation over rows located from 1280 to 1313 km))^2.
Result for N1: 199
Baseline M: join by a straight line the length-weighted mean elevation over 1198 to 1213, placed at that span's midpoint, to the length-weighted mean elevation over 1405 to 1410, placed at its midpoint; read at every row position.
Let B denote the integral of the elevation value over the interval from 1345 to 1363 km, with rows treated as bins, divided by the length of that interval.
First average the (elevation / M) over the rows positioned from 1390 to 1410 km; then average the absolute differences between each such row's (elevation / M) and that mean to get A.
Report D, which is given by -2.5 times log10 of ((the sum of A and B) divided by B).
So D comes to -0.0015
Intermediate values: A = 0.021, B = 14.7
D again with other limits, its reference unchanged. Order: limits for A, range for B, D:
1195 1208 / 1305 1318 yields -0.0045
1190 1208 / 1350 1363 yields -0.0079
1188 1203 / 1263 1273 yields -0.0088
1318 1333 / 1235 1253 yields -0.0013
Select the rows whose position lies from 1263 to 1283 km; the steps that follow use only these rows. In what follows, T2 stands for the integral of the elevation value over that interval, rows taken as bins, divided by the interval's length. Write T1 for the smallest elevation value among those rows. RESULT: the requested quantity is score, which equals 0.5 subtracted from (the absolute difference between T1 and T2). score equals -0.3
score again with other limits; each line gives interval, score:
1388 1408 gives 0.0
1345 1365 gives -0.1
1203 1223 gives 0.1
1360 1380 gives -0.4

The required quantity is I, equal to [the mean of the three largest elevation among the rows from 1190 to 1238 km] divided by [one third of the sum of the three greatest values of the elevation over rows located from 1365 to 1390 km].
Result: 0.97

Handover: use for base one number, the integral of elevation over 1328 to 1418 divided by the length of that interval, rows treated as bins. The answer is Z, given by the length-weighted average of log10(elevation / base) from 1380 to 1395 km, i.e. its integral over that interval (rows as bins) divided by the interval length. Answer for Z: 0.001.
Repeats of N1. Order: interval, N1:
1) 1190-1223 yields 78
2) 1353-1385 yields 204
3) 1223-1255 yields 185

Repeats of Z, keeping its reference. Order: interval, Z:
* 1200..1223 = -0.031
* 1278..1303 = -0.002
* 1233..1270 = -0.014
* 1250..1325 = -0.004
